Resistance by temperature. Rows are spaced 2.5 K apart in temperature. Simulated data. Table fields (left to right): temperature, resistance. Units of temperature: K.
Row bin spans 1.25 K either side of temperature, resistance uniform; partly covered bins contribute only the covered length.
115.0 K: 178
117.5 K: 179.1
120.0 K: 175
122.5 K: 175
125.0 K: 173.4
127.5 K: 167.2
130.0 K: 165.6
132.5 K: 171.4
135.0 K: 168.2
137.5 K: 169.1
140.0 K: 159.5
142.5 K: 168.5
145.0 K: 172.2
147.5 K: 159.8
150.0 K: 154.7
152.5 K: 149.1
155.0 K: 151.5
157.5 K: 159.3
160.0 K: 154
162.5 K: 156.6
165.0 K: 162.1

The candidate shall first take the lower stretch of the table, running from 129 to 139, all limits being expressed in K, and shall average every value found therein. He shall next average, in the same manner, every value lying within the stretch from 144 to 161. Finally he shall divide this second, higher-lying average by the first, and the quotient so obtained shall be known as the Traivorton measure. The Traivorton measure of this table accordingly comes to 0.933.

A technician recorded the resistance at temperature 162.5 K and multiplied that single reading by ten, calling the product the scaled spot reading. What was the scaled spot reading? 1566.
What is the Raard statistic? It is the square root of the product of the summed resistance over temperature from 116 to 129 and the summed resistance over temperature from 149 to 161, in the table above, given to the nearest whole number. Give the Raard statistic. 818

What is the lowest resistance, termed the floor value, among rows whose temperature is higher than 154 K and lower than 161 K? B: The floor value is 151.5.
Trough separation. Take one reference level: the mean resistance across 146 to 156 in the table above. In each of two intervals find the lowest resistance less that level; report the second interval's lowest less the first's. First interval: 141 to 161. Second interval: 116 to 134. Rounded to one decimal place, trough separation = 16.5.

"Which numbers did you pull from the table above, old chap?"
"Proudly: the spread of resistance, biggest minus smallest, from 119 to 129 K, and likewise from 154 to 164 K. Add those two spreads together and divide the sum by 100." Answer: 0.156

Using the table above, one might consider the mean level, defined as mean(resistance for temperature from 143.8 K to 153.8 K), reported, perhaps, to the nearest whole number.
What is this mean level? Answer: 159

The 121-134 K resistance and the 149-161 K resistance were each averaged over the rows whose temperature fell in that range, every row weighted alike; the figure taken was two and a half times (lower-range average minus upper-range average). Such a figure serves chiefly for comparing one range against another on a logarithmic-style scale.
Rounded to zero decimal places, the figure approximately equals 42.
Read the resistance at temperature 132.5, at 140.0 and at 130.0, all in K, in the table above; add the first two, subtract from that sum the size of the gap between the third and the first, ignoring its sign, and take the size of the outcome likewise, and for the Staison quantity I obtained 325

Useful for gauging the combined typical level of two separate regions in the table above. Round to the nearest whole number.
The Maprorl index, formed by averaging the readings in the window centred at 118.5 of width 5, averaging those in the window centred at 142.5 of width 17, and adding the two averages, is 342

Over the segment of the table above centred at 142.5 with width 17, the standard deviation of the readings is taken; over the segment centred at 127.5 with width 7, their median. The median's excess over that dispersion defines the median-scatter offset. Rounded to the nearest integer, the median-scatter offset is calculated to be 161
